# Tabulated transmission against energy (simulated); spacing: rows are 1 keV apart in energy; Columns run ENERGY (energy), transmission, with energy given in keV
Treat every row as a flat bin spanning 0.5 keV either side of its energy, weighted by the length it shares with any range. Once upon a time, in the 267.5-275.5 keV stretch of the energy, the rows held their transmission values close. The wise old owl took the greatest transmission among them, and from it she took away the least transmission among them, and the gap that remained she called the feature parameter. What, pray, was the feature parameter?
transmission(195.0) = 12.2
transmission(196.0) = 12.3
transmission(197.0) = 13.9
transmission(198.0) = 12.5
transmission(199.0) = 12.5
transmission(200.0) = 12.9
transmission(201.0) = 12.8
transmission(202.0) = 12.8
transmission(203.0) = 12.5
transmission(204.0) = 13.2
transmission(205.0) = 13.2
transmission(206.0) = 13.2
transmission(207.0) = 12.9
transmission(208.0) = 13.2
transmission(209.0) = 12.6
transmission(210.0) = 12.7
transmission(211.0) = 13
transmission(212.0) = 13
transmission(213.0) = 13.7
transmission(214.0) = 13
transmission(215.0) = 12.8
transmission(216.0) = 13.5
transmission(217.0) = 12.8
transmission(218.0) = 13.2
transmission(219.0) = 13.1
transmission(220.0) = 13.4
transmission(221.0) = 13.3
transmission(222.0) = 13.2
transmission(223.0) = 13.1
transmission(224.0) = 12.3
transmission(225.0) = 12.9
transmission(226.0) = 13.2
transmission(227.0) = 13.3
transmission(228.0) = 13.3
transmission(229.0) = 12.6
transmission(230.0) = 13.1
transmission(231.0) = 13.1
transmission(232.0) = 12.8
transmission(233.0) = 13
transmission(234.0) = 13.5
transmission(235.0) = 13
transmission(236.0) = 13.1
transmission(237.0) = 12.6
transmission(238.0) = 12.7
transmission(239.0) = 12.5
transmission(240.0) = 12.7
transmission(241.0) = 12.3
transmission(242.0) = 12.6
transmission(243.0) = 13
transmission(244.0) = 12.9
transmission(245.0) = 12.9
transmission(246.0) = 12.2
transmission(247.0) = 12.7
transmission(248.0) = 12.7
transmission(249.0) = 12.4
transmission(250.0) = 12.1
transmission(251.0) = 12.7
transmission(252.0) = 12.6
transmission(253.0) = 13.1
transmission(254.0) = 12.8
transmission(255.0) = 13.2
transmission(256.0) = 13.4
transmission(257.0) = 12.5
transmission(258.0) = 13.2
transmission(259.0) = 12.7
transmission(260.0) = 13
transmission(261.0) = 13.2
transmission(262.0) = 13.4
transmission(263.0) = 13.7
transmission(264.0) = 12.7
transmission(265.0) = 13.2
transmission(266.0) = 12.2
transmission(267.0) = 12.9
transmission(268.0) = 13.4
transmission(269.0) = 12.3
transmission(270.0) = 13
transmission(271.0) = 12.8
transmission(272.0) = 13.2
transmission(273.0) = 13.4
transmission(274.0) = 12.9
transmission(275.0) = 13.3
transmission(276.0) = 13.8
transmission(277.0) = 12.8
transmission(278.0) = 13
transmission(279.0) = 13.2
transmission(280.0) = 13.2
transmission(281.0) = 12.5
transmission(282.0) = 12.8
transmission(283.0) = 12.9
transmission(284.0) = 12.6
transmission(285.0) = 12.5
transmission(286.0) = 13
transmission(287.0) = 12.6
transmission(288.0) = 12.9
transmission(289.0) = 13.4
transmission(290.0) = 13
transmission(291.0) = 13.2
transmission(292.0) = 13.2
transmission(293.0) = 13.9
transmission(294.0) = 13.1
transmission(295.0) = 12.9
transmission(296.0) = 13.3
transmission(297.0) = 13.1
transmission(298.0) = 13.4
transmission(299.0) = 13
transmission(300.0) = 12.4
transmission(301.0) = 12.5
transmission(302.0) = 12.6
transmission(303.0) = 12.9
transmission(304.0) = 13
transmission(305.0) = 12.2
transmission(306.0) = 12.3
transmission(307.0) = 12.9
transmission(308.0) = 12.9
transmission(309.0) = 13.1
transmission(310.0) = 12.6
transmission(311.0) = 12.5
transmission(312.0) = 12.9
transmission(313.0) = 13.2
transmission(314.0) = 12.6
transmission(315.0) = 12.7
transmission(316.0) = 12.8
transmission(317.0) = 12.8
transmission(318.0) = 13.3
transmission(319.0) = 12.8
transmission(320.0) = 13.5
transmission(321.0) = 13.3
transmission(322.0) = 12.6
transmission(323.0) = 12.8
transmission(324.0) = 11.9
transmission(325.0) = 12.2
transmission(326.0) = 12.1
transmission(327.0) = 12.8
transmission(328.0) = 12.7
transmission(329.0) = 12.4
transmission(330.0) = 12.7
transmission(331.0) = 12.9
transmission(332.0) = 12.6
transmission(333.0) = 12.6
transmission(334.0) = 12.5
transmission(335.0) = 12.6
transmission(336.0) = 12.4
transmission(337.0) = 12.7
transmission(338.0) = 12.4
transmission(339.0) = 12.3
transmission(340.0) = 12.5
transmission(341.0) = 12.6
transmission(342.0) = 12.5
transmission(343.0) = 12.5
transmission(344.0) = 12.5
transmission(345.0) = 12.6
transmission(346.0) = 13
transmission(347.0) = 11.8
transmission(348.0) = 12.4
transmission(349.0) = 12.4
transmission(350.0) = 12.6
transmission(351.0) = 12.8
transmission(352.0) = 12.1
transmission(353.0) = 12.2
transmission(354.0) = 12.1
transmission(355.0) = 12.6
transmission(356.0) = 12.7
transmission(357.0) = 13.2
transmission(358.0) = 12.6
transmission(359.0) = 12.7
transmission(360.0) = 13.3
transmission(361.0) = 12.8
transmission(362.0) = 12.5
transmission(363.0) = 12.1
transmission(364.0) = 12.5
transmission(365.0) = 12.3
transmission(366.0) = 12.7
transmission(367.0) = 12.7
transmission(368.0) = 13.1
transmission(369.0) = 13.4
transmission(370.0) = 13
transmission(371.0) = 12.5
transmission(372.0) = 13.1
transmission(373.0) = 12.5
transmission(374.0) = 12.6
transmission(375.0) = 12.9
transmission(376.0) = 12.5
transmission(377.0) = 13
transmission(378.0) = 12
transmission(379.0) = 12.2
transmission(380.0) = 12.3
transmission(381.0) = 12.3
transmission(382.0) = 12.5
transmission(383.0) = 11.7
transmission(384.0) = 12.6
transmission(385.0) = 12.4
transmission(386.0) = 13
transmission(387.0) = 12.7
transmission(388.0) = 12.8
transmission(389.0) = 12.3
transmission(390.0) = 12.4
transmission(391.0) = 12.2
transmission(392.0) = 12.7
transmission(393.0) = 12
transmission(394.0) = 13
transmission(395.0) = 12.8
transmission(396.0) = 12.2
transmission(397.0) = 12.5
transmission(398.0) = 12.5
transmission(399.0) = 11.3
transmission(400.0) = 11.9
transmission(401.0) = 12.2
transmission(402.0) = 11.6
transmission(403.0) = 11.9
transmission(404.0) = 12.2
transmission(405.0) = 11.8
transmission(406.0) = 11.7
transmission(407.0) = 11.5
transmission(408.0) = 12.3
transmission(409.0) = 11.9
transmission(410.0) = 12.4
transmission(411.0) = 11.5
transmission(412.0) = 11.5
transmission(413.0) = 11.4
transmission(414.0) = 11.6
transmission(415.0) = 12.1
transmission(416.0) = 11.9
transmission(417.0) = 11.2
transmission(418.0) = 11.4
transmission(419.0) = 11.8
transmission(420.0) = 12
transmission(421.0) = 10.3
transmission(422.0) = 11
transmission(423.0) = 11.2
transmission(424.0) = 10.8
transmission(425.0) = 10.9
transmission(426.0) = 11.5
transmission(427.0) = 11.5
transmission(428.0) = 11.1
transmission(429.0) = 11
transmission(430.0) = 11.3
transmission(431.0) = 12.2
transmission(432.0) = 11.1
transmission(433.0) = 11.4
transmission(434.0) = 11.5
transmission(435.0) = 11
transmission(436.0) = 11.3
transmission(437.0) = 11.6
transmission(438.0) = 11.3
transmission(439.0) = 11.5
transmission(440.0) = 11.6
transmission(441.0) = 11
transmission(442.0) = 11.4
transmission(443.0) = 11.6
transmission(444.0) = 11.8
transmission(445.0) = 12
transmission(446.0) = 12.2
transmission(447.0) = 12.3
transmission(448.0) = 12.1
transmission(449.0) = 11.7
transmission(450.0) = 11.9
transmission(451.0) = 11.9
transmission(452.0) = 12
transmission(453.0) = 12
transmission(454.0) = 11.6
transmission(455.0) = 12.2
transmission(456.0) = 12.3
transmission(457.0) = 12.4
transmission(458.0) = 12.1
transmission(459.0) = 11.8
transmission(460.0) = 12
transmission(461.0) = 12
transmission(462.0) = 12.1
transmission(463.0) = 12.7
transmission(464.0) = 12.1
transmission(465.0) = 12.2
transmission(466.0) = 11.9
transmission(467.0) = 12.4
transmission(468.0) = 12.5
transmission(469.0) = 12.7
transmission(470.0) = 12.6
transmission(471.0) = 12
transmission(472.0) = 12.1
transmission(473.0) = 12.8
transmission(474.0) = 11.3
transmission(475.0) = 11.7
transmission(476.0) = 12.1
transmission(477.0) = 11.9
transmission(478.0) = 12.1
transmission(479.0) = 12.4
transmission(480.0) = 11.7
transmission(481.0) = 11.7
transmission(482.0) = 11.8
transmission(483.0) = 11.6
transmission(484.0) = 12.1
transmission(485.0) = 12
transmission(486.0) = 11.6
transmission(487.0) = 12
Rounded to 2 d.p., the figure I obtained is 1.10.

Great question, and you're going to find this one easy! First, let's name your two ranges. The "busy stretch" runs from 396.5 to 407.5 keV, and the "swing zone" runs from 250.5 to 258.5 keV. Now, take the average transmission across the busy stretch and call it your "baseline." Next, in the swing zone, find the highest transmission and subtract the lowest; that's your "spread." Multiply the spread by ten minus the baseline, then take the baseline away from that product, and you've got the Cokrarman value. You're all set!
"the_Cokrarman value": -13.6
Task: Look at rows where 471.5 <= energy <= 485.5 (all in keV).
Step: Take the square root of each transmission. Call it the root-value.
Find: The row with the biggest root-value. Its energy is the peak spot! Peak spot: 473.0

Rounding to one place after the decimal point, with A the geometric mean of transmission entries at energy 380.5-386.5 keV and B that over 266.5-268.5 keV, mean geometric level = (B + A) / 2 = 12.8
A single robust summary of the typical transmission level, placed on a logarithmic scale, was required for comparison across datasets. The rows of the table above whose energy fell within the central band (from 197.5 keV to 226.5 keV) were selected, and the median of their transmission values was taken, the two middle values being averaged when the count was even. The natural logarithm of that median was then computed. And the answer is 2.56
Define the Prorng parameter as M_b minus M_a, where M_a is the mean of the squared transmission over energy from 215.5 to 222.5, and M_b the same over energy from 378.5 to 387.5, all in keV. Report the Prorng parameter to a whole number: -21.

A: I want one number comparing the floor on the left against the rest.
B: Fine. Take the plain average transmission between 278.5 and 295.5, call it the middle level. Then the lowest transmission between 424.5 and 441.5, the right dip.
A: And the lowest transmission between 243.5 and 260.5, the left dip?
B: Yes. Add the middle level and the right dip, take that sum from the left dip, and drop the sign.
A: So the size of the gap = 11.8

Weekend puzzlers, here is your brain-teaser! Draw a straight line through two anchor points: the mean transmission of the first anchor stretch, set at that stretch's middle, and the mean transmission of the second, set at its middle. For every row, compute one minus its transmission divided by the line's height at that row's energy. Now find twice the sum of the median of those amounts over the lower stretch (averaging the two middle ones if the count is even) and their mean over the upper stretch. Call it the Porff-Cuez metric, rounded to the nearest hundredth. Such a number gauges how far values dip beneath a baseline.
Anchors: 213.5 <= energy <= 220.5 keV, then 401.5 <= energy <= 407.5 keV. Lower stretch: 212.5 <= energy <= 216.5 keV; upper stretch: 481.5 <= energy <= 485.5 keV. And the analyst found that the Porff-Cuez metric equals -0.13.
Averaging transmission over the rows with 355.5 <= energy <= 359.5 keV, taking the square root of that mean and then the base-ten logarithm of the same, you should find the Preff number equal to 0.554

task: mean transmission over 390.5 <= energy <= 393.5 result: 12.30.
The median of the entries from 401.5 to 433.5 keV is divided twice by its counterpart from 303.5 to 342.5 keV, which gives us 0.072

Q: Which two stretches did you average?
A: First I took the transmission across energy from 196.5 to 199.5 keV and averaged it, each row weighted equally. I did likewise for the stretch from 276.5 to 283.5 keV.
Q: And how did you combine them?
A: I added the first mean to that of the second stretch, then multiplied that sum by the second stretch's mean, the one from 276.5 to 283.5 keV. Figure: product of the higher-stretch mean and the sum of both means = 334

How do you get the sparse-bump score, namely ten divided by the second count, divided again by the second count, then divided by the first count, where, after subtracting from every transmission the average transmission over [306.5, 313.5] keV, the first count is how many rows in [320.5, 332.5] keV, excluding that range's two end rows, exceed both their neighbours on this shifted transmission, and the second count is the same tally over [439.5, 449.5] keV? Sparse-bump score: 2.50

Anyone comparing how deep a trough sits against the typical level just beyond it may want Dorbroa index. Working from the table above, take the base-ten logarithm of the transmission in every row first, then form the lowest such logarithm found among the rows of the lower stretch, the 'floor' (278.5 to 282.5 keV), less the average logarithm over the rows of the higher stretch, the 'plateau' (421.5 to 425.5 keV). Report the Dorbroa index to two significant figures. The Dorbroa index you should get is 0.057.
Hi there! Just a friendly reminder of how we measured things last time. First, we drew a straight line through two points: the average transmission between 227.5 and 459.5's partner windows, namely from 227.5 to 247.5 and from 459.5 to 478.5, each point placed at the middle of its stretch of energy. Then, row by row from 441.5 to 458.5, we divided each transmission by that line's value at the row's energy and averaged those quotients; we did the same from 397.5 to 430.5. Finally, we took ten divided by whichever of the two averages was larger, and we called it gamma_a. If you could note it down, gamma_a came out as 10.2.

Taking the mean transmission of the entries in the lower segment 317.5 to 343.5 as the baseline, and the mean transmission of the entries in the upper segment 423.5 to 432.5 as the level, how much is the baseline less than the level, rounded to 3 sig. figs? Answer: -1.36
